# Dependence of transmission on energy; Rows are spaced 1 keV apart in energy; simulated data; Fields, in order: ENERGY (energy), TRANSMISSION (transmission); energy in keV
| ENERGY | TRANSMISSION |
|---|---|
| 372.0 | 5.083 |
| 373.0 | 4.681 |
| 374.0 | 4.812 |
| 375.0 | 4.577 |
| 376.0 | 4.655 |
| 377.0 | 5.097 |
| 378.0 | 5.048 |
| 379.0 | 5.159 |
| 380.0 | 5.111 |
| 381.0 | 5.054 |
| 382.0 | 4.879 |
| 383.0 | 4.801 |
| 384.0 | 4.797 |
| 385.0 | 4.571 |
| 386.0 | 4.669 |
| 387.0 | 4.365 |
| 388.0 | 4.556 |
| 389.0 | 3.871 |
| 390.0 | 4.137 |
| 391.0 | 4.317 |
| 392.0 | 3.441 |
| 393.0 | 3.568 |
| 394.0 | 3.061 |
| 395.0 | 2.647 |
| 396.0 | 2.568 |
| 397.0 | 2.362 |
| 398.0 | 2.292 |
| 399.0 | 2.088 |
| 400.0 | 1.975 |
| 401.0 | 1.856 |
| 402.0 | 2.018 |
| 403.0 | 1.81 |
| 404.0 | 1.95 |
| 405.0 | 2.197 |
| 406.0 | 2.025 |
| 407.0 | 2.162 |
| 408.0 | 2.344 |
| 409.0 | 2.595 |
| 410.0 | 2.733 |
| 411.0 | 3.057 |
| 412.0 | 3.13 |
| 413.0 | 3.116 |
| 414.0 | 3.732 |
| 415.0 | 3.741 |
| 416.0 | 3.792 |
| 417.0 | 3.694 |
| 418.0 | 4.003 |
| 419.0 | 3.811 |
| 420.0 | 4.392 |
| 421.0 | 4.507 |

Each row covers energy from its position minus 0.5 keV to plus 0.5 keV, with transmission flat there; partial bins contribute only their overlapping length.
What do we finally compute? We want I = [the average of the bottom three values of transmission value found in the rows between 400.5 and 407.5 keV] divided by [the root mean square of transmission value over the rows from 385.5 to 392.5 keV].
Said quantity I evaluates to 0.44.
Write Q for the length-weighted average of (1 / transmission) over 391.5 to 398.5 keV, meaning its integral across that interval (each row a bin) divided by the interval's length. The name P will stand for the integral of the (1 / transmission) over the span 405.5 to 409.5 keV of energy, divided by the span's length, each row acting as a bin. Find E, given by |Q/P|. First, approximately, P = 0.44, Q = 0.361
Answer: 0.82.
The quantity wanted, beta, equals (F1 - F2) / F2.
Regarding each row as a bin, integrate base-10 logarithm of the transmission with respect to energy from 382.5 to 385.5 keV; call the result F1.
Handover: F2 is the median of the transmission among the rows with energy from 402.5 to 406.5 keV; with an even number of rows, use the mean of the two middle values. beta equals 0.0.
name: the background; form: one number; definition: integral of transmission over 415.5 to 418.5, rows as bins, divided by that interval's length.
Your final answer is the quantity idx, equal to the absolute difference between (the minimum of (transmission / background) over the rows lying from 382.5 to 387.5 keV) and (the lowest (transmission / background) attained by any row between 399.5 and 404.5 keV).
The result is 0.67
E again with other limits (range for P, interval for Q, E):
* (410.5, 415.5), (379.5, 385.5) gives 0.68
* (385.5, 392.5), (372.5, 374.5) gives 0.88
